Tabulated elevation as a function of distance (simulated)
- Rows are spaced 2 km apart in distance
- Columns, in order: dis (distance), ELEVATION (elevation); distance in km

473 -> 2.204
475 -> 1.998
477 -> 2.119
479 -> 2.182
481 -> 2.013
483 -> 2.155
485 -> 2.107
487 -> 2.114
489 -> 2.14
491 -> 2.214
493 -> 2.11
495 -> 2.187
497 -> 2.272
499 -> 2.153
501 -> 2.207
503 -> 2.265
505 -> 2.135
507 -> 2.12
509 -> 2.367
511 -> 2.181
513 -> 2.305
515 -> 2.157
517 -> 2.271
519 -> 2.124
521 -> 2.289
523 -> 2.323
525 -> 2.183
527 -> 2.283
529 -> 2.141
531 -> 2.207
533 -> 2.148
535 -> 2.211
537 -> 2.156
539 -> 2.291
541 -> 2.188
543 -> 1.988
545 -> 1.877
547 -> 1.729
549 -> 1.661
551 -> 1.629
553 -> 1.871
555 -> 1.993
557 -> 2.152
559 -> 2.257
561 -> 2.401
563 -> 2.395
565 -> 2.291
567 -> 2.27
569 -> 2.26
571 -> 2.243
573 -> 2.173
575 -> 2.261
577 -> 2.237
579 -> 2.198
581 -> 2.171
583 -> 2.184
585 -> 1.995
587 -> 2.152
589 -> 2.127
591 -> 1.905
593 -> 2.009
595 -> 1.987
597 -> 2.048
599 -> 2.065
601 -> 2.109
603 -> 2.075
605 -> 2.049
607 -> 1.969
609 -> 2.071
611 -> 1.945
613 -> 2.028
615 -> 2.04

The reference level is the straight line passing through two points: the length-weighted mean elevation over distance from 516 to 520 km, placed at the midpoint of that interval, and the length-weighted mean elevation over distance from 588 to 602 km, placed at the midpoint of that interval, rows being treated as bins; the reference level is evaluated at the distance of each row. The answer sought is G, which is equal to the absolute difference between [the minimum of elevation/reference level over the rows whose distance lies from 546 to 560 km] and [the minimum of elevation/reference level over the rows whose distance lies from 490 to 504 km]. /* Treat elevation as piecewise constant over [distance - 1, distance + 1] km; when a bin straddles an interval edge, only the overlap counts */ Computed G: 0.172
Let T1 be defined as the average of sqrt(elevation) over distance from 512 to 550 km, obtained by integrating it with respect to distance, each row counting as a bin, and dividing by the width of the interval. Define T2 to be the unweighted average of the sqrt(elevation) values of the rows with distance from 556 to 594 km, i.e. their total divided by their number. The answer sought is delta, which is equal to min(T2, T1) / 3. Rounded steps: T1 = 1.46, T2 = 1.48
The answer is 0.486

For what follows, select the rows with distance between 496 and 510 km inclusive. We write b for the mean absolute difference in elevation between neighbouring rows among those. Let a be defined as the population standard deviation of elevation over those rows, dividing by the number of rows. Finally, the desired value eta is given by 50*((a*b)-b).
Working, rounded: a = 0.083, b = 0.10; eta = -4.8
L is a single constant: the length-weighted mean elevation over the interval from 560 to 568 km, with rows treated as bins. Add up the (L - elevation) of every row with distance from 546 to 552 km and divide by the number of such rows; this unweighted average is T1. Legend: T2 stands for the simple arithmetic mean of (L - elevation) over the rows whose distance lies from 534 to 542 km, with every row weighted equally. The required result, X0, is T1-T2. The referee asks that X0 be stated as 0.54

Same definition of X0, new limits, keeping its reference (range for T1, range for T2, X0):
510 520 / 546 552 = -0.53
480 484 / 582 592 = -0.01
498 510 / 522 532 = 0.02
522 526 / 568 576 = -0.02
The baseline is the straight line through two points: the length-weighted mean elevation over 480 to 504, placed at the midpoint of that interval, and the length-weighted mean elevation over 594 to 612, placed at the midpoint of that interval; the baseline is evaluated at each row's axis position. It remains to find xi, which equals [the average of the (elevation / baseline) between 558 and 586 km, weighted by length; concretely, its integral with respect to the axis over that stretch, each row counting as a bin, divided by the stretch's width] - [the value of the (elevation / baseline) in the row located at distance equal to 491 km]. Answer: 0.06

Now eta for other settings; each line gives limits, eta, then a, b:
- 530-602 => -3.5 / 0.184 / 0.09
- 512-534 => -5.2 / 0.071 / 0.11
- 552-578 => -3.1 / 0.140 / 0.07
